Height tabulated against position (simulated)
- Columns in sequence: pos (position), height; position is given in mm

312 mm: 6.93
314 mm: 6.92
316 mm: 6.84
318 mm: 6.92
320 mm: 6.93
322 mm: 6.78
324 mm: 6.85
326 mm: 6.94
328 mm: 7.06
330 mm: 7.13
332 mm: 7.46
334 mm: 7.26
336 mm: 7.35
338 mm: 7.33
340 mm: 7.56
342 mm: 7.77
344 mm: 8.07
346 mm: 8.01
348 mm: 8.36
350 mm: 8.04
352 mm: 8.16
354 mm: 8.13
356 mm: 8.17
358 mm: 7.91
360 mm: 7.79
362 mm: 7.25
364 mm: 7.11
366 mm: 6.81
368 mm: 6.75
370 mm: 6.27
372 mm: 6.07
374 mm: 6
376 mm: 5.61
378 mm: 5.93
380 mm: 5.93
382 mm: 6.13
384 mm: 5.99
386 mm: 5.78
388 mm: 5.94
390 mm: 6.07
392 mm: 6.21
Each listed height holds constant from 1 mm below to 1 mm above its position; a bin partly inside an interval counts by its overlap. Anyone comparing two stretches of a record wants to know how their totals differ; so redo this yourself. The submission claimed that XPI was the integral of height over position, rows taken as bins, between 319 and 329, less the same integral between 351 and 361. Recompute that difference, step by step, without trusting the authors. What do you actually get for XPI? -11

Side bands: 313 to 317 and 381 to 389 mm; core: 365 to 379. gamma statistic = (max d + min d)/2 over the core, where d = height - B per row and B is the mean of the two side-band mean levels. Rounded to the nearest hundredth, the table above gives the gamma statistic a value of -0.21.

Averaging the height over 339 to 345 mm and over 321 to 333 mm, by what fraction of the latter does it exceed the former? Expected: -0.11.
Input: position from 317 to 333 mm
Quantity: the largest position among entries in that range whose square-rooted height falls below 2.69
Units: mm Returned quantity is 330 mm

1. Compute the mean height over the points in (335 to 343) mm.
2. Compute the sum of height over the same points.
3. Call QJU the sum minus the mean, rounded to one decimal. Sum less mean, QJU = 22.5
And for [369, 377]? 18.0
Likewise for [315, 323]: 20.6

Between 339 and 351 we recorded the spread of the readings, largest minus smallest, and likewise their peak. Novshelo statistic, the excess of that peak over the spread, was 7.6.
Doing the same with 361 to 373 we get 6.1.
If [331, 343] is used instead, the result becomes 7.3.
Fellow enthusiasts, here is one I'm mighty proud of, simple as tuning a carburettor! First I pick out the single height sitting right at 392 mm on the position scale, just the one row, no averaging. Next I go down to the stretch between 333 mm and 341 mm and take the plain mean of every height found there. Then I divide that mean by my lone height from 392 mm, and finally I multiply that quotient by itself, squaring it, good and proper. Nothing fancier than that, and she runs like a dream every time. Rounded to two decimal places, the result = 1.41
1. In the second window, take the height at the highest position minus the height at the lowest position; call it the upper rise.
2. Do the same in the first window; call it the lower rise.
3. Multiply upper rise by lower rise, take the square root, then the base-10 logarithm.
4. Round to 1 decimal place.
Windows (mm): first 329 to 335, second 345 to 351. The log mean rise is -1.2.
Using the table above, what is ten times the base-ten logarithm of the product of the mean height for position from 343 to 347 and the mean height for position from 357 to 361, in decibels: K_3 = 18.0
